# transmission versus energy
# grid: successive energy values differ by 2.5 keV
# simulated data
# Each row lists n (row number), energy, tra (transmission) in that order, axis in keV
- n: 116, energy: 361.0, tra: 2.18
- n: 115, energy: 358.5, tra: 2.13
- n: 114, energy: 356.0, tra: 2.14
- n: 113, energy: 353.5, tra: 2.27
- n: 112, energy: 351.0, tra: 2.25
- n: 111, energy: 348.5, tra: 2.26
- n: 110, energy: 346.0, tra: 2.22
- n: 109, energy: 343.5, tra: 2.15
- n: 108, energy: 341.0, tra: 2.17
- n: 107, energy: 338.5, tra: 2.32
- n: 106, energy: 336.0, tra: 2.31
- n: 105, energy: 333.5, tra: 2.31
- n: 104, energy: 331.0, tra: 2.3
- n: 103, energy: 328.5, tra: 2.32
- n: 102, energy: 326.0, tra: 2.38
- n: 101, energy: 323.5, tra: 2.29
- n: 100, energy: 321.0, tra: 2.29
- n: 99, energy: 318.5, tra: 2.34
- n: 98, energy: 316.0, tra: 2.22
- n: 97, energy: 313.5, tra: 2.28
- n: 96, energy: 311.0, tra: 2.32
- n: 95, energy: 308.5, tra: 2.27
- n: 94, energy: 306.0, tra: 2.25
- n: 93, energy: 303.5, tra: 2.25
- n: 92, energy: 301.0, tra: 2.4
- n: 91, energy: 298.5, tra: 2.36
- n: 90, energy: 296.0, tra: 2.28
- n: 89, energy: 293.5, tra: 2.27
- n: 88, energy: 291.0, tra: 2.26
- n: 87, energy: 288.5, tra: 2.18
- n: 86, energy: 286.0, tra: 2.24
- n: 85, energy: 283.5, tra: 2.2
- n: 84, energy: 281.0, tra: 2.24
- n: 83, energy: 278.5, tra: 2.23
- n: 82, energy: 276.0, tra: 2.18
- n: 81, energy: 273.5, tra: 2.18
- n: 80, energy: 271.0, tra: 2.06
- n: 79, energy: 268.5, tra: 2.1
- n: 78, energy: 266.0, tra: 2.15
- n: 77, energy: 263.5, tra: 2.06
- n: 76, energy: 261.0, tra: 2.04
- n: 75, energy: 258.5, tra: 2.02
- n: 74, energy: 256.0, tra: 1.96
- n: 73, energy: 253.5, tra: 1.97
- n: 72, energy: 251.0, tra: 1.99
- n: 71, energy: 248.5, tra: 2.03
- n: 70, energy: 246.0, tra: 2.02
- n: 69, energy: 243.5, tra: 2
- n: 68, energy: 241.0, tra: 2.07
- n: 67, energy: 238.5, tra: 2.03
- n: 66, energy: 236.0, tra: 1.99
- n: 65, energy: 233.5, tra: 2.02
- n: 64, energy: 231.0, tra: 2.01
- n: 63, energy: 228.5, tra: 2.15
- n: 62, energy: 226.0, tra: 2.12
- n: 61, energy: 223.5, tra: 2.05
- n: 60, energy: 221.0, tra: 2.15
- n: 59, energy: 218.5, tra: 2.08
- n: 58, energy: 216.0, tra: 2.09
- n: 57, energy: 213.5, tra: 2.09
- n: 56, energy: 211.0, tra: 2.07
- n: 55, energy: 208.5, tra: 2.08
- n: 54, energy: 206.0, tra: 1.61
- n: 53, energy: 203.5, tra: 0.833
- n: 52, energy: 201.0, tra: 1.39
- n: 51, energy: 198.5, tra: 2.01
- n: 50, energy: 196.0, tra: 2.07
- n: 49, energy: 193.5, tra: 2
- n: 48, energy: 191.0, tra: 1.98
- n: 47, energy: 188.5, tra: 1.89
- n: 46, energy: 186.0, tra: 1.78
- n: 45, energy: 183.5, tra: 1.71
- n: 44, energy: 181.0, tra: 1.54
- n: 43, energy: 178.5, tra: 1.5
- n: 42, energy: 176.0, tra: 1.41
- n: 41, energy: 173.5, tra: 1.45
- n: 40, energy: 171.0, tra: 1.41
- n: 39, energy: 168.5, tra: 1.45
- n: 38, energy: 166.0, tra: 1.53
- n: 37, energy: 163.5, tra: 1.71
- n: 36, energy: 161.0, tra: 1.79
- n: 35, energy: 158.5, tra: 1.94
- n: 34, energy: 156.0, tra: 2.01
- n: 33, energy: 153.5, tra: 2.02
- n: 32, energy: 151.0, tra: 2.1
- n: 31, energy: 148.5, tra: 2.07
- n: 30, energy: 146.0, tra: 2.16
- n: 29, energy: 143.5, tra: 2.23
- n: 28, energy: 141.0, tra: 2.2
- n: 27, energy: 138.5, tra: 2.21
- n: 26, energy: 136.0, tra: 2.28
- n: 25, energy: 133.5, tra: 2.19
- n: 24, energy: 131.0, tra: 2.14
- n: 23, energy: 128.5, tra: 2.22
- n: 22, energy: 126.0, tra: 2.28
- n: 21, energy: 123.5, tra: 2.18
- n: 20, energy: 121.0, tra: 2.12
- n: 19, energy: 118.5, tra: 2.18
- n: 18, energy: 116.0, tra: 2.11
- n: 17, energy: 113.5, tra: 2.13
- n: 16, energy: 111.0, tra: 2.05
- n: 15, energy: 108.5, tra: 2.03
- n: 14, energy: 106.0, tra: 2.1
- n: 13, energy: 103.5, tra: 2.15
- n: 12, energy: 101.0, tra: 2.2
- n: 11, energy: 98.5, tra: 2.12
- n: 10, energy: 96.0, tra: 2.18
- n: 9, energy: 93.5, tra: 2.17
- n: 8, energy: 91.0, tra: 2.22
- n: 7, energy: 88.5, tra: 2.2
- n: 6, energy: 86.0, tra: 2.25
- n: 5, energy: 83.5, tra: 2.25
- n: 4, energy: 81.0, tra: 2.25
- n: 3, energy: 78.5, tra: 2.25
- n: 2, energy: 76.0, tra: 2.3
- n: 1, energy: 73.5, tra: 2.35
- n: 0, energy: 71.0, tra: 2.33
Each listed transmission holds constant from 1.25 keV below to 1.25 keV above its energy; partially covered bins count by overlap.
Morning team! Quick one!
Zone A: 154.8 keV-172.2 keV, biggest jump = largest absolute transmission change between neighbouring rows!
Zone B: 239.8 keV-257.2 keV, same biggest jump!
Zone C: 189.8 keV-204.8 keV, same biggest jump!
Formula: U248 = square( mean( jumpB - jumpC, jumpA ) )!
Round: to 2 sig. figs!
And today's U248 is 0.034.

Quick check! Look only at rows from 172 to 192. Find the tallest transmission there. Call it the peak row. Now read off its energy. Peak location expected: 191.0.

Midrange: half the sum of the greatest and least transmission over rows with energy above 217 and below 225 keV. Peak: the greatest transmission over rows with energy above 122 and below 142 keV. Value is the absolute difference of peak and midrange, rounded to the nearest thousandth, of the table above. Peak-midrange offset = 0.180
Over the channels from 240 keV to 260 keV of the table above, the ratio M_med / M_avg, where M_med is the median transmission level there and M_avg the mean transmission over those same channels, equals 1.00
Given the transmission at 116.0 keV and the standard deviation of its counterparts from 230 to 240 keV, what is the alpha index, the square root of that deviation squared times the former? 0.02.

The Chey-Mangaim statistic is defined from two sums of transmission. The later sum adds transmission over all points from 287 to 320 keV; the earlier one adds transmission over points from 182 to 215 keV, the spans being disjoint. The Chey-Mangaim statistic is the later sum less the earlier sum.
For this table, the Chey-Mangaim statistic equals 6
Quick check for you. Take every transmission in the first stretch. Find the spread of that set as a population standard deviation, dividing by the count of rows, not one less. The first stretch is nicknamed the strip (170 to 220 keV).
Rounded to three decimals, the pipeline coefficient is 0.337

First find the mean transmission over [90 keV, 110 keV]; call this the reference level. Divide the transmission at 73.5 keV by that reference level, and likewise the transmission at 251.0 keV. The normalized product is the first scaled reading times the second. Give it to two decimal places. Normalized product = 1.02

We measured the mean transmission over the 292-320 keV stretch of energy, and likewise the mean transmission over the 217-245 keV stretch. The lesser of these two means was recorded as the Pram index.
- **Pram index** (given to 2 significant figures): 2.1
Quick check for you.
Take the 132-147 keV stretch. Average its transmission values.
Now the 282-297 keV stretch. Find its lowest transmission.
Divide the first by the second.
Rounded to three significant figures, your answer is 1.01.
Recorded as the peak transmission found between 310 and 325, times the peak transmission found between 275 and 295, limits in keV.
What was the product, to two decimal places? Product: 5.31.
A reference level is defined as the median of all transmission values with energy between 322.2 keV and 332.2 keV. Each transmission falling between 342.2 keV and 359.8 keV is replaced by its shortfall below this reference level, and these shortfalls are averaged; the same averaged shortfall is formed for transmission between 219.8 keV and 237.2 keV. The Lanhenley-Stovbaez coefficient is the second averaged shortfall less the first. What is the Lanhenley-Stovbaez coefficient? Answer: 0.13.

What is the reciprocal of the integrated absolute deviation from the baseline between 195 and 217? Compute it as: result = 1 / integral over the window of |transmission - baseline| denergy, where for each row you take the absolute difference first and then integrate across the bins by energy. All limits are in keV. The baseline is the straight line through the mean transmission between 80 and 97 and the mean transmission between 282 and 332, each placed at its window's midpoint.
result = 0.10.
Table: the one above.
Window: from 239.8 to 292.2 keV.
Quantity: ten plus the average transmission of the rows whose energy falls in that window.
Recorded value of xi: 12.1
